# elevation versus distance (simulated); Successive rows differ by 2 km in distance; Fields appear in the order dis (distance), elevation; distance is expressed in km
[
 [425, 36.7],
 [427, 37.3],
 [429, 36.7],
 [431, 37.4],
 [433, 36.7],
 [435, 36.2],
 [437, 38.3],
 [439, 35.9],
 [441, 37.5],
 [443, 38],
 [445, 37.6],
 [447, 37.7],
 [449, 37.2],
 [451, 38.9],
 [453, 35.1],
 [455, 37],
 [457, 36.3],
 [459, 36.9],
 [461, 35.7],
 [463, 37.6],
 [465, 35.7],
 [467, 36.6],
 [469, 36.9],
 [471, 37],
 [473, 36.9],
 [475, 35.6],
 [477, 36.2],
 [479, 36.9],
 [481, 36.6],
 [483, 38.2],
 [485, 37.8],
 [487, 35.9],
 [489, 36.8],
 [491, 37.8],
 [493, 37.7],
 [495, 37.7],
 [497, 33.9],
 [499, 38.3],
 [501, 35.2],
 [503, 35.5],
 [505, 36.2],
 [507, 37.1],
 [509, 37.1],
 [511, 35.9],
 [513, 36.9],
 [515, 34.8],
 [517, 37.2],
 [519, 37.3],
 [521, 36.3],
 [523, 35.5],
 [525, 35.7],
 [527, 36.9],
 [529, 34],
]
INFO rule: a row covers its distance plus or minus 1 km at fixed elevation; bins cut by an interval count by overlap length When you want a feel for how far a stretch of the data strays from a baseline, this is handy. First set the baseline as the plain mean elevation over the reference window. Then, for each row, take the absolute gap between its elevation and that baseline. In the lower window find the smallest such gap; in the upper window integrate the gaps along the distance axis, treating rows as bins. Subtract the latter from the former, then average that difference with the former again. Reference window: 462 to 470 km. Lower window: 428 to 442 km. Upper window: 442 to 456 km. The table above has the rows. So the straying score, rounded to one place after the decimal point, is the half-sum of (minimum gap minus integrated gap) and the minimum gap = -7.8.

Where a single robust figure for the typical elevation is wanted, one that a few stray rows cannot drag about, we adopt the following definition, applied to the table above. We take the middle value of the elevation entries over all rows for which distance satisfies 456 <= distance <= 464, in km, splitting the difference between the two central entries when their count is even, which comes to 36.6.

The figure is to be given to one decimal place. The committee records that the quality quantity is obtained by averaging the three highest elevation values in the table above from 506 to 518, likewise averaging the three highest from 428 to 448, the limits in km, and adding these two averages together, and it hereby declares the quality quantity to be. 75.1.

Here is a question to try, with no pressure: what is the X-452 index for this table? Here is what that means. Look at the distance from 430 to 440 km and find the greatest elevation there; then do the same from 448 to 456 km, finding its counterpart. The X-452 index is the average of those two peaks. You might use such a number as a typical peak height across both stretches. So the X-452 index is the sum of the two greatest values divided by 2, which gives 38.6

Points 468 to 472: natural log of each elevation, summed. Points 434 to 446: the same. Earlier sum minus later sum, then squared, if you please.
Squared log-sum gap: 210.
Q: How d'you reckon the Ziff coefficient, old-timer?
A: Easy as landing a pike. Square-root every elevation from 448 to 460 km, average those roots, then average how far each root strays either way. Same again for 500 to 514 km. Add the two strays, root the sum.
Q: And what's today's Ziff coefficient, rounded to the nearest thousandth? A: 0.347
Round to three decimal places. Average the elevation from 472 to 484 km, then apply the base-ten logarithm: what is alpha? 1.565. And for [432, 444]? 1.569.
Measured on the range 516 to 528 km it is 1.562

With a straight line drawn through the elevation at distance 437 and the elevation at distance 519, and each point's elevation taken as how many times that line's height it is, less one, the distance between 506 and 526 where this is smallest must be 515 km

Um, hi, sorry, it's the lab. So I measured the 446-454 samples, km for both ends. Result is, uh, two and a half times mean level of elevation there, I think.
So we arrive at 93.1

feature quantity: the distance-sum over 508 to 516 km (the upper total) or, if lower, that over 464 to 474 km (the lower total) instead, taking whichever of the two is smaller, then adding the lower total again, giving 328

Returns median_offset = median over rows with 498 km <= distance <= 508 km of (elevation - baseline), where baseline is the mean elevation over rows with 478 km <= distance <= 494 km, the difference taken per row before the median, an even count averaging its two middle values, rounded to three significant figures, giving -1.01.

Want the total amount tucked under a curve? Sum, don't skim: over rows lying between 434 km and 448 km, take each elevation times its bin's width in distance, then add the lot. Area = 522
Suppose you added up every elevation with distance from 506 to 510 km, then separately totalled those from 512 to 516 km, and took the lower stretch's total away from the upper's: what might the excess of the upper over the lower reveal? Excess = -2.50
